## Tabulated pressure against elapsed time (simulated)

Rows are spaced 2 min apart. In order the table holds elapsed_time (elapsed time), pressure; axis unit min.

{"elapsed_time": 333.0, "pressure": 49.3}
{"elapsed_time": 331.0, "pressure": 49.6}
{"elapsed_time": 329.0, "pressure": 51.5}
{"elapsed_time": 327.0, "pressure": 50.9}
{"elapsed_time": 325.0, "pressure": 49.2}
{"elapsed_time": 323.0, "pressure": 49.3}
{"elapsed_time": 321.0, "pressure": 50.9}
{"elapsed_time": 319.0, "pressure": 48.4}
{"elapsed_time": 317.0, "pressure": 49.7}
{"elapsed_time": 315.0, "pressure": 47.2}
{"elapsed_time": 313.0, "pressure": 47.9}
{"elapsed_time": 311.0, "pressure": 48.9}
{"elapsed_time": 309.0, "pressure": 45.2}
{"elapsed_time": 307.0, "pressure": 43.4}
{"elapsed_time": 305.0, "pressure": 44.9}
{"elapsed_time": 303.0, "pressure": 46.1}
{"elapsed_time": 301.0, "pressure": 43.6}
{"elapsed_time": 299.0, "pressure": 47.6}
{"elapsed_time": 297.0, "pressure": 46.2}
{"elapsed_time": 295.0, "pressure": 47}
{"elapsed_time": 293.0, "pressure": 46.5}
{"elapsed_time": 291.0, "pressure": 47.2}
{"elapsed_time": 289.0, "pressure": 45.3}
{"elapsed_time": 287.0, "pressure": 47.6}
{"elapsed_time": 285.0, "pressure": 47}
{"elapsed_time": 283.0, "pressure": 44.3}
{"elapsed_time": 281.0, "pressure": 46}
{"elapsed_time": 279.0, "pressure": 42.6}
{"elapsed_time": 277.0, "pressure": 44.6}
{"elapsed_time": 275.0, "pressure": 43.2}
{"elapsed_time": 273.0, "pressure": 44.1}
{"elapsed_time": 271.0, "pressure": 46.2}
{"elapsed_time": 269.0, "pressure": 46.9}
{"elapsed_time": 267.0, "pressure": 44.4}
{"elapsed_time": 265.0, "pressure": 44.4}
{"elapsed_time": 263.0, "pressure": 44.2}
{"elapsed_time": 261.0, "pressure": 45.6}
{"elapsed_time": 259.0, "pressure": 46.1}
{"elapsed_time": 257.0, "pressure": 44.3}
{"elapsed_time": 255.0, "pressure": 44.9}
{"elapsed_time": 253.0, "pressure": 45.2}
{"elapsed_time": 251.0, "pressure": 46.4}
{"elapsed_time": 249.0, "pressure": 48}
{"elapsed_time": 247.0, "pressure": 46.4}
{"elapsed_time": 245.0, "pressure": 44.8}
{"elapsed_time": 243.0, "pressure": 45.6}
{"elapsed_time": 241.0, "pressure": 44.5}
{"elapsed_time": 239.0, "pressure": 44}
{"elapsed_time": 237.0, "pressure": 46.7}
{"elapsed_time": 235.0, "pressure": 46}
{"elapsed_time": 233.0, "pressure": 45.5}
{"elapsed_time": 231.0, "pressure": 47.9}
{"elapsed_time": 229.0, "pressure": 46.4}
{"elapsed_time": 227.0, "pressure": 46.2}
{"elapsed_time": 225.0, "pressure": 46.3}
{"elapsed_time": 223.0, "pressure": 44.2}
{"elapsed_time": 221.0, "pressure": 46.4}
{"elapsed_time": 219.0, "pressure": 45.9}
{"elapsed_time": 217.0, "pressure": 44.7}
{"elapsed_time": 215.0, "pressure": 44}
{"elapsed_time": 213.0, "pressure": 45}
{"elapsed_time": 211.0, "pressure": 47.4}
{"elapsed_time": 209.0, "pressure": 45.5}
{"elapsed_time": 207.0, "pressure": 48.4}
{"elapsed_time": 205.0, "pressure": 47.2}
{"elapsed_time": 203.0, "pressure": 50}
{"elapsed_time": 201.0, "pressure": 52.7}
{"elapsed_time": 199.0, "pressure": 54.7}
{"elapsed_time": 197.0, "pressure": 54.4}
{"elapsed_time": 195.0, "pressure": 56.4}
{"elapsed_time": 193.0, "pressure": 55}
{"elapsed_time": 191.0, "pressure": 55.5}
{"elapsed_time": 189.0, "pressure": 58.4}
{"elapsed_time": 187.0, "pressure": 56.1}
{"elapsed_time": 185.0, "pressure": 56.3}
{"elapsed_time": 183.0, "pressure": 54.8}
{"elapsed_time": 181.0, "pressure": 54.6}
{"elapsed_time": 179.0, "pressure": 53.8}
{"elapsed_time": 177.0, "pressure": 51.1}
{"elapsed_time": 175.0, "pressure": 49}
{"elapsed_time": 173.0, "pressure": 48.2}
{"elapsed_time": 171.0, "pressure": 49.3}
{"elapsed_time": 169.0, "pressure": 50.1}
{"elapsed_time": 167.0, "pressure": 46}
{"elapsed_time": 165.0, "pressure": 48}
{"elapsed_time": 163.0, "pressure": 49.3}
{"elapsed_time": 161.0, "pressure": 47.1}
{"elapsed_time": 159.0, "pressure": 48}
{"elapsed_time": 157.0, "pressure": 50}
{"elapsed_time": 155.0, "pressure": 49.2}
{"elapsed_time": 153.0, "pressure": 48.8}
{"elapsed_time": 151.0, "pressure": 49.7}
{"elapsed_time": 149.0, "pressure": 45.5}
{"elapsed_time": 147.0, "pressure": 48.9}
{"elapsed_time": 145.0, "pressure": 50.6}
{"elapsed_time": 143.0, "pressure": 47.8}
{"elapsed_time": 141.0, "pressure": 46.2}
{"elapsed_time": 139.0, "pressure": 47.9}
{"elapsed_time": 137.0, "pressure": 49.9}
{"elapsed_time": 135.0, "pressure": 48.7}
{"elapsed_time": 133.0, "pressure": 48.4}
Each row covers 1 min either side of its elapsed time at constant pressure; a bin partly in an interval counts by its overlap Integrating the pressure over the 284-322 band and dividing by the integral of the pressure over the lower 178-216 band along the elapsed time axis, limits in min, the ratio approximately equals 0.90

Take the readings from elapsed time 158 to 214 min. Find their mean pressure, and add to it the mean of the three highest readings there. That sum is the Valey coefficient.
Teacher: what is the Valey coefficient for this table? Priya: 108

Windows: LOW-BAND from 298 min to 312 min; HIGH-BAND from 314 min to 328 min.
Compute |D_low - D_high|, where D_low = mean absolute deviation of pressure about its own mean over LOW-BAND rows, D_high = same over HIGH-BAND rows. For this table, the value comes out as 0.63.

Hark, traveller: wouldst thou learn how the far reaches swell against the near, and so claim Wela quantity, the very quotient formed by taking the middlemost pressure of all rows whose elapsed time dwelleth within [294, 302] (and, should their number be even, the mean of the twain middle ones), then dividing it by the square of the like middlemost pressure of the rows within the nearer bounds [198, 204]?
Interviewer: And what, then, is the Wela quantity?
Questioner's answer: 0.0168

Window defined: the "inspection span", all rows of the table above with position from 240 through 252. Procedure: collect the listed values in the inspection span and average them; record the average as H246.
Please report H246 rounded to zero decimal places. 46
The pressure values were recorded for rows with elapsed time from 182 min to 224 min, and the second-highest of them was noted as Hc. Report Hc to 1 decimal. 56.4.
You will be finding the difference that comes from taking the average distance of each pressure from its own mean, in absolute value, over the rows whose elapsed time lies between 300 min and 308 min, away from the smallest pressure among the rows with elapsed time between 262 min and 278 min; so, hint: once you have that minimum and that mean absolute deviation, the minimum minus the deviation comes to 42.2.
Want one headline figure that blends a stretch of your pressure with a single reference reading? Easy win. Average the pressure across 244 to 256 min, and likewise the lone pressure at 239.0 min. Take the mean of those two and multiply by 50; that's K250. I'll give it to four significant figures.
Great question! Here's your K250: 2249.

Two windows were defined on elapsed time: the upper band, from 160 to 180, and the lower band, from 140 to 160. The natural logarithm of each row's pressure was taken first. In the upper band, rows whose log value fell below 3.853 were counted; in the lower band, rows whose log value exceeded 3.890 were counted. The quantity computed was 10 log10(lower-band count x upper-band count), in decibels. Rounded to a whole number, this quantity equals 9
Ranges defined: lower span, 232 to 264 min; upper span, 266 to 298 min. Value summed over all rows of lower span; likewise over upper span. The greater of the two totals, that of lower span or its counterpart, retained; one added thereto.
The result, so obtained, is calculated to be 730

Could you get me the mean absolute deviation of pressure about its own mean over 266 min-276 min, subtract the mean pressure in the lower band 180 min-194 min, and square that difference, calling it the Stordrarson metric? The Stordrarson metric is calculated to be 2975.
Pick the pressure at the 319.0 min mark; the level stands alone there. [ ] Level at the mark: 48.4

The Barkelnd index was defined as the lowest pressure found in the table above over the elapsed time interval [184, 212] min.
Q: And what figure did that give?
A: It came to 45.5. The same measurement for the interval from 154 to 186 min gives 46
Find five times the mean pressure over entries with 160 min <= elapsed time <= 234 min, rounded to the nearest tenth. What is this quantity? 248.9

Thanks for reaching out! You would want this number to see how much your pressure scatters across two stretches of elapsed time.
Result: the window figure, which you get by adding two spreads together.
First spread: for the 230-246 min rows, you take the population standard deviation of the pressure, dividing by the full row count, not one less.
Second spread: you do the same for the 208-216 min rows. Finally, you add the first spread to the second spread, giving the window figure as 2.4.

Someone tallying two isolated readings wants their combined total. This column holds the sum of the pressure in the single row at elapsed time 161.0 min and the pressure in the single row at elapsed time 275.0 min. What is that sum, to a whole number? 90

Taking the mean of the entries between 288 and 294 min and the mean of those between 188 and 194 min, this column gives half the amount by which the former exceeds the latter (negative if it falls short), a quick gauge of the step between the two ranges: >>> -5.0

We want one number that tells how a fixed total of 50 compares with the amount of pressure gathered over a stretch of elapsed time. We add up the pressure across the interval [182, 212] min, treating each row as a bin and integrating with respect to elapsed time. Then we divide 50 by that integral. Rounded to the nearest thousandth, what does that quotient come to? 0.032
